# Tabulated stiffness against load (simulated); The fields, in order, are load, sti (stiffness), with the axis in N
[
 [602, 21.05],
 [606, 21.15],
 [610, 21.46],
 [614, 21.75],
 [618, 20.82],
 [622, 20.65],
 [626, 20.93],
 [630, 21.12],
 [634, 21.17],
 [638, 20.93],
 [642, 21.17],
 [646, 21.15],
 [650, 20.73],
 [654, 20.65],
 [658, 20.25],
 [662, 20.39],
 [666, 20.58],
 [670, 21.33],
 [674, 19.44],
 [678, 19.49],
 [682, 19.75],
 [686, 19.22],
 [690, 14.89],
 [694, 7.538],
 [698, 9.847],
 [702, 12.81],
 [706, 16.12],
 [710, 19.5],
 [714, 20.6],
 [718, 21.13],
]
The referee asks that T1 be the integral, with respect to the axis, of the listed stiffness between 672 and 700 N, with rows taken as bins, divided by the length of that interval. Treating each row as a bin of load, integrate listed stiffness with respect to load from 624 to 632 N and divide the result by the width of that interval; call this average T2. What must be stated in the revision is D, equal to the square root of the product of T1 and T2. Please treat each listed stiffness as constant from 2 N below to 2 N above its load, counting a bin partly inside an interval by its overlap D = 18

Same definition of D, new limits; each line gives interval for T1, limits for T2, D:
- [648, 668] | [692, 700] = 13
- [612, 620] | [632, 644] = 21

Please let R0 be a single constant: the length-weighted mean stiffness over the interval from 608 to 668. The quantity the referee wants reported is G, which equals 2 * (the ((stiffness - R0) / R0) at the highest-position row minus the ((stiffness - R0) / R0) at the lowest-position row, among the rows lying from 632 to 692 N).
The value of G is -0.60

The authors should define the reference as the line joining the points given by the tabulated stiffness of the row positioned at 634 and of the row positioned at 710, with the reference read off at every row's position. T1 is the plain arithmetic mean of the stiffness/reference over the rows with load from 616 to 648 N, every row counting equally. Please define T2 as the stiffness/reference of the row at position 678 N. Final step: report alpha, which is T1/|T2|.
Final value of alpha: 1.03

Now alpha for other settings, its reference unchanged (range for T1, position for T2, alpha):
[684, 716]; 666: 0.76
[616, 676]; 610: 1.00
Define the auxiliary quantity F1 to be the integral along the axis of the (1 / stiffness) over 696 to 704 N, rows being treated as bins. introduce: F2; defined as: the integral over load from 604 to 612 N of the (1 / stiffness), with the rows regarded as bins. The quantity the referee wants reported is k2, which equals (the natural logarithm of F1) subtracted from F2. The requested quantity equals 0.7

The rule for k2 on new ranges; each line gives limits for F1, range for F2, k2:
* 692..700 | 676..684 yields 0.5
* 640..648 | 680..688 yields 1.4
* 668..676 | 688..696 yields 1.7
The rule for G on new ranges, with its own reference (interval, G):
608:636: -0.03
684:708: -0.30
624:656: -0.03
